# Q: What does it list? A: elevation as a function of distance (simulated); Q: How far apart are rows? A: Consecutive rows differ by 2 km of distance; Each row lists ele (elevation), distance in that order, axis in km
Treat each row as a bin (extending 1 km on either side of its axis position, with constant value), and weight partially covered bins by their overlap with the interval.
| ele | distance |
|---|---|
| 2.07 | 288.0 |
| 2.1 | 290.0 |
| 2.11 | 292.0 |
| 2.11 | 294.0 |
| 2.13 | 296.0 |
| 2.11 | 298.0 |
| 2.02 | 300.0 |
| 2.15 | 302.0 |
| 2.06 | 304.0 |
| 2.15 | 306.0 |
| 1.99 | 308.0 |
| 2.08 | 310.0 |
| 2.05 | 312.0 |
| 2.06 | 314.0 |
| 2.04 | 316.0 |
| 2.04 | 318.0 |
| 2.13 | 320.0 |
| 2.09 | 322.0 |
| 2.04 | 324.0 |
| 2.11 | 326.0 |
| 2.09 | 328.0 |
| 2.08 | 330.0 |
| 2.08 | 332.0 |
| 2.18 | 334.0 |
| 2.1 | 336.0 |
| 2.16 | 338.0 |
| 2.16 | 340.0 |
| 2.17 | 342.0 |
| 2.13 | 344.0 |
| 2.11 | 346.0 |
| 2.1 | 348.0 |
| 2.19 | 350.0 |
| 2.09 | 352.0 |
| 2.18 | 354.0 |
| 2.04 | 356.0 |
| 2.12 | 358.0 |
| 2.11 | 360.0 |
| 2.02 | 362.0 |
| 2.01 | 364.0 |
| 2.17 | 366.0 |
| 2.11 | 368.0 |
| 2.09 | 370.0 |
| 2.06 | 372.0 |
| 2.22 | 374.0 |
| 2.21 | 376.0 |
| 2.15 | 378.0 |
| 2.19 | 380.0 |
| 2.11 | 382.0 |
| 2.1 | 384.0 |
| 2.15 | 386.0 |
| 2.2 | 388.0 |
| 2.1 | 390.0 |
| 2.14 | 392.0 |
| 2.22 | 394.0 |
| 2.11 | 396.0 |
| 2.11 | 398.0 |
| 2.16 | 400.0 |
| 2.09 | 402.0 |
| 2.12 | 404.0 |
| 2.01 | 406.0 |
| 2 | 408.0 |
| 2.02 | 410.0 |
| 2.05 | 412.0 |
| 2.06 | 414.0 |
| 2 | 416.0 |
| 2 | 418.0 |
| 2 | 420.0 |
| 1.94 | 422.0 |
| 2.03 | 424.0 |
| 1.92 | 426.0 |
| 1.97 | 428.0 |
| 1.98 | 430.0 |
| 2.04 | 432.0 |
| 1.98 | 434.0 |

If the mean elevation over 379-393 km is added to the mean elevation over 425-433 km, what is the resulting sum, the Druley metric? 4.12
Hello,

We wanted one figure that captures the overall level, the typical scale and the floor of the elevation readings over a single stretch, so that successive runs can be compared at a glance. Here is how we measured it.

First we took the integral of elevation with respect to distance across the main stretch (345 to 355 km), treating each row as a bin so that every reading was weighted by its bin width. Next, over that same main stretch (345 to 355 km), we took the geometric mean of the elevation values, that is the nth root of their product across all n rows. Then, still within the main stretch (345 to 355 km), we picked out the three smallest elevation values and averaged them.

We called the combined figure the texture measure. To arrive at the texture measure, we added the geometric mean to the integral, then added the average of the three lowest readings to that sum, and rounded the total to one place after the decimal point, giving 25.6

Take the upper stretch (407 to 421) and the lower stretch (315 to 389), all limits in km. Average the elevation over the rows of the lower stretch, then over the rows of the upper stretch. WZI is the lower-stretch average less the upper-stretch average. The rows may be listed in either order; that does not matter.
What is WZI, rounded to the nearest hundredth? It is 0.10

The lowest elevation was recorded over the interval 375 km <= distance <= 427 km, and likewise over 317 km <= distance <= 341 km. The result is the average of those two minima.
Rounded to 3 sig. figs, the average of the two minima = 1.98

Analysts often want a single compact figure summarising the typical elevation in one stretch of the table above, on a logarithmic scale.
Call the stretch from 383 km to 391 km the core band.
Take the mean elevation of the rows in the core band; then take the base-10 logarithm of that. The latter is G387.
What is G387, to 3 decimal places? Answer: 0.330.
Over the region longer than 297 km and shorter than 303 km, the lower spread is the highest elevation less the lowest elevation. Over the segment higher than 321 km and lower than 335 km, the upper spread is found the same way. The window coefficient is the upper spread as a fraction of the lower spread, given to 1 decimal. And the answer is 1.1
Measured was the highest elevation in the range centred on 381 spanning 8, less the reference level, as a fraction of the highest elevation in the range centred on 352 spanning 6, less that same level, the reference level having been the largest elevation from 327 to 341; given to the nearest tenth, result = 1.0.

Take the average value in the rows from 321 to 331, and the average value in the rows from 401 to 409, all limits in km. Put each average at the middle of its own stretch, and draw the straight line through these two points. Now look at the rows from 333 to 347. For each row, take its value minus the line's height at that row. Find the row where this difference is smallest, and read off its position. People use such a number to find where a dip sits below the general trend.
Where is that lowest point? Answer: 336.0 km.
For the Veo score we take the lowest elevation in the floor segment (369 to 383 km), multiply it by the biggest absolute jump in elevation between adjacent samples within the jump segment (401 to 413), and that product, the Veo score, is 0.227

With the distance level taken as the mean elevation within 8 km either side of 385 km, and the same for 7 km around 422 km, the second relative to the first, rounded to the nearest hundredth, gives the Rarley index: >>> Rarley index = 0.92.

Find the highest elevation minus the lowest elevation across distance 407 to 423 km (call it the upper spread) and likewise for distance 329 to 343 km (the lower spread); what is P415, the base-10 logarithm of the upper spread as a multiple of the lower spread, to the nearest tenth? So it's 0.1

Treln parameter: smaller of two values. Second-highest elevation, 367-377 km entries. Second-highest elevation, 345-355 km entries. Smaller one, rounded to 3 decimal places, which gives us 2.180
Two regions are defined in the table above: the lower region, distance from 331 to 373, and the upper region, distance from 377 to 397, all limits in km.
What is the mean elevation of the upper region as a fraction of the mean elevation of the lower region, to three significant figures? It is 1.02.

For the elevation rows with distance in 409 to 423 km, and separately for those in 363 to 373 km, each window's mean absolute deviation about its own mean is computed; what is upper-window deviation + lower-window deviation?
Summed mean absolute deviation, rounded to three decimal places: 0.071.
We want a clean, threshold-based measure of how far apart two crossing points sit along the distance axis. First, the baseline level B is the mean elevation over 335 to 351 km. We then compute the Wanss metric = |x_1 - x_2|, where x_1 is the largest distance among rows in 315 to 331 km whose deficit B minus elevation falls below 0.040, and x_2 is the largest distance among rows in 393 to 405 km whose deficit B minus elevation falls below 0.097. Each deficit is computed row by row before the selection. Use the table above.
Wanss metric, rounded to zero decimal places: 78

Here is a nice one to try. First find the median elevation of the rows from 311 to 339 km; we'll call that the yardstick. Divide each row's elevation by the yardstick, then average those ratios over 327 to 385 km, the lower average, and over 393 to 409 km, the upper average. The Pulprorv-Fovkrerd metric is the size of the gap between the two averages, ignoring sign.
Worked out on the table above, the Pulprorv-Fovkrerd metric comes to 0.009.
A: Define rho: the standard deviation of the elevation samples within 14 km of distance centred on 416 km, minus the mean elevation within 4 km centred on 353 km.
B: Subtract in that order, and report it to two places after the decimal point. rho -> -2.10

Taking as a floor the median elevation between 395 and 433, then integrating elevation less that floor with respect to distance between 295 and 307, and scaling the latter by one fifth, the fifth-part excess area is 0.20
